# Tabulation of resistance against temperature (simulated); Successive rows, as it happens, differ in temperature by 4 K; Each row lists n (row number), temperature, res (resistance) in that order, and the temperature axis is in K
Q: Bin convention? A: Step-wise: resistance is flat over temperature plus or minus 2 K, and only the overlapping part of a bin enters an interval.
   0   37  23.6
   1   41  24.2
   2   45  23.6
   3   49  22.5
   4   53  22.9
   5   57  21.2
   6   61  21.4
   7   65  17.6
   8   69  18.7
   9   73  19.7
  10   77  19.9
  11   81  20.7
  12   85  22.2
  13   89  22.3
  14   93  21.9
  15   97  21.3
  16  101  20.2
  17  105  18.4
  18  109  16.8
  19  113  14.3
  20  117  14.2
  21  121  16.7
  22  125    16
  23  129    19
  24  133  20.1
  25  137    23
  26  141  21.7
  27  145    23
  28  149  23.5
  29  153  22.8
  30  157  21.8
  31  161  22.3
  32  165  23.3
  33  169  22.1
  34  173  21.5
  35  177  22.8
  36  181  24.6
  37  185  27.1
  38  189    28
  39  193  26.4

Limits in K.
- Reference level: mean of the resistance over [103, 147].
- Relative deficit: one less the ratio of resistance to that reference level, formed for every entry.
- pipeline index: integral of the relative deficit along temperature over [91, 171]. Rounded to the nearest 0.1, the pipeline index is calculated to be -7.1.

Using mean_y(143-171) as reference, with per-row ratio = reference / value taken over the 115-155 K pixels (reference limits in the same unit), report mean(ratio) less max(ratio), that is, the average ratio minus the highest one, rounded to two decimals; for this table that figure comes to -0.43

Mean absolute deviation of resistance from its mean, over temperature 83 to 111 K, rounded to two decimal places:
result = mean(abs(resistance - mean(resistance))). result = 1.69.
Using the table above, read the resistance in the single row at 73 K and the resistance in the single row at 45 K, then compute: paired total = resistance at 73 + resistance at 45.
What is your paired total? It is 43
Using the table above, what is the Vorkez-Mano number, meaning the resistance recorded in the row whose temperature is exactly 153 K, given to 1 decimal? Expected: 22.8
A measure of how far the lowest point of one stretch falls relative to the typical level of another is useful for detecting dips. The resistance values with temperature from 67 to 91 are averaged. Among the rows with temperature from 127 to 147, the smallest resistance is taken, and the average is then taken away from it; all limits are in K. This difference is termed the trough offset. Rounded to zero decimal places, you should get -2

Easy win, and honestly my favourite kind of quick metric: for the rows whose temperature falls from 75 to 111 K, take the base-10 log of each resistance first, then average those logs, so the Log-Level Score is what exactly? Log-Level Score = 1.31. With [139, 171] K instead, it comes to 1.35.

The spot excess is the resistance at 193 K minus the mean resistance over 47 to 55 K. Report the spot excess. 4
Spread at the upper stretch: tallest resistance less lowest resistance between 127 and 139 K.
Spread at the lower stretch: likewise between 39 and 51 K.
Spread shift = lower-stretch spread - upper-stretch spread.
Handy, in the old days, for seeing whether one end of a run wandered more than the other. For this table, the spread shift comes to -2.3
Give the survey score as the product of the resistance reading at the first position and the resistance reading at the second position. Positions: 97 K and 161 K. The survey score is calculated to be 475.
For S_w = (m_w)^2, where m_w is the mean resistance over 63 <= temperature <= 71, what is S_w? 329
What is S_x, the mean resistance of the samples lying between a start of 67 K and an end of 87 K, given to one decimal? 20.2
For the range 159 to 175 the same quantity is 22.3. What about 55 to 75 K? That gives 19.7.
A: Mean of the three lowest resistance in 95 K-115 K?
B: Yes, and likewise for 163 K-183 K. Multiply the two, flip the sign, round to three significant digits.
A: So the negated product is -365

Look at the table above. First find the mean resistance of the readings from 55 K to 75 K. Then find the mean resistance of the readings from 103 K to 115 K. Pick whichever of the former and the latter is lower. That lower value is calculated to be 16.5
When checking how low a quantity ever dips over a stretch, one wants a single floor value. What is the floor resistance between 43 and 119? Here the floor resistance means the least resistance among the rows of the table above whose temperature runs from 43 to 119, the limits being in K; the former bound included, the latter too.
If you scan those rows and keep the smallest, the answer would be 14.2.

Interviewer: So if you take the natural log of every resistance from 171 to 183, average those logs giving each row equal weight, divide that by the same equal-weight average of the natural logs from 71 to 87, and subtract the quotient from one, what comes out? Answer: -0.035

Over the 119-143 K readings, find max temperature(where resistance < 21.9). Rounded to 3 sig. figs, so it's 141 K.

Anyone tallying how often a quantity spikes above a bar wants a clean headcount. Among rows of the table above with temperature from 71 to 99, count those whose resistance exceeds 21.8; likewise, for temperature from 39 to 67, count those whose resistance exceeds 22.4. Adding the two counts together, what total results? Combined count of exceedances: 7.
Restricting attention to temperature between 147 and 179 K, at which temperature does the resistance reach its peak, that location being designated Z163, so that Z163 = 149 K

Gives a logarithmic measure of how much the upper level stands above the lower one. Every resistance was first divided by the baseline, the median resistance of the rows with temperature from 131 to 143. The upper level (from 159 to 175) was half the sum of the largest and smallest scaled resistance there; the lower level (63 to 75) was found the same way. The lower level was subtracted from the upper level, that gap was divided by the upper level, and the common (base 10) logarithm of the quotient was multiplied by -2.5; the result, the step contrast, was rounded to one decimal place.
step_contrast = 1.9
